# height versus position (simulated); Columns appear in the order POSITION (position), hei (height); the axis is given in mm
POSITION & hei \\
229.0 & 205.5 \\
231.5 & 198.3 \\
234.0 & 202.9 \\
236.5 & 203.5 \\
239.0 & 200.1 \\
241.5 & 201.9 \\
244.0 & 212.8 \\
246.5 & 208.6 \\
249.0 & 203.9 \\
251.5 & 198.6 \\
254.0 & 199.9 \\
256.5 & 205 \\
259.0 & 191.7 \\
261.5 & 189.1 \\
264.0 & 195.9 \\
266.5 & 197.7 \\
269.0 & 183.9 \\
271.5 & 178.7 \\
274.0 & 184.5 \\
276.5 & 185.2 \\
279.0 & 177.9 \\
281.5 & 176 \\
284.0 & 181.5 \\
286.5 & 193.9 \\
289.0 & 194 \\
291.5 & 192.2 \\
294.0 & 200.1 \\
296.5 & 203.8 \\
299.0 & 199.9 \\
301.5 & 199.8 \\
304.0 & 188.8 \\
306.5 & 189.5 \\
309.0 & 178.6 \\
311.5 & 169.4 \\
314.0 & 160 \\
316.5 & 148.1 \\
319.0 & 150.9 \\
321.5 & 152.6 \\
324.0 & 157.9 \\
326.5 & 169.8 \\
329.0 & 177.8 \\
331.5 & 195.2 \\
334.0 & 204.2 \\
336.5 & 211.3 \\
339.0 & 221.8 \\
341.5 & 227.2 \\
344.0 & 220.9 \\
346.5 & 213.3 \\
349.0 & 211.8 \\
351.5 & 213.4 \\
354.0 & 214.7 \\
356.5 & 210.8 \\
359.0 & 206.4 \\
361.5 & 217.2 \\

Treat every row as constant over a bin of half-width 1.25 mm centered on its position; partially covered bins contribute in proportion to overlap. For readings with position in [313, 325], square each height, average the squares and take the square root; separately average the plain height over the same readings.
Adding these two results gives 308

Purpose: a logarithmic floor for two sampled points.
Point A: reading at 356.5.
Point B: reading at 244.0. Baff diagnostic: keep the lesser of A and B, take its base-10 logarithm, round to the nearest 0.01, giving 2.32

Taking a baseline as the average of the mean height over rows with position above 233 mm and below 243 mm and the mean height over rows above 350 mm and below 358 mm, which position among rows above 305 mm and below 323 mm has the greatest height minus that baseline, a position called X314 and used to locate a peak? 306.5 mm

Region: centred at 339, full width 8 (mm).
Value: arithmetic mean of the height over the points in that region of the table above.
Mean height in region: 220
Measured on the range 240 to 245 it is 207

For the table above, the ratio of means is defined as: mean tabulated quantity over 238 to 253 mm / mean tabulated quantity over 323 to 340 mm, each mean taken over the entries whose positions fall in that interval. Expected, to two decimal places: 1.07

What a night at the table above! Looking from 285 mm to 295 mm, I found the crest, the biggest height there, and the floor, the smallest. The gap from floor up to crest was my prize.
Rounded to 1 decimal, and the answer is 7.9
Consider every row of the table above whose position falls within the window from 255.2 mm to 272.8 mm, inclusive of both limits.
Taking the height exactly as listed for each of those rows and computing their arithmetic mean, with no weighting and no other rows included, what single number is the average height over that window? 192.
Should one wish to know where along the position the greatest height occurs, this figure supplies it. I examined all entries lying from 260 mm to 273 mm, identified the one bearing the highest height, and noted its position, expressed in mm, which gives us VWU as 266.5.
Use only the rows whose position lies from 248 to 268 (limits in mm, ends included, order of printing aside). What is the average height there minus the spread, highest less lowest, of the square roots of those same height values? 197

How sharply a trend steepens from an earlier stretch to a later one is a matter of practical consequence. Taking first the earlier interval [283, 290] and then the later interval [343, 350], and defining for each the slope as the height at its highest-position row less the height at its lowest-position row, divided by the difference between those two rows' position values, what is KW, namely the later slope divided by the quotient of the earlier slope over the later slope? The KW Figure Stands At 1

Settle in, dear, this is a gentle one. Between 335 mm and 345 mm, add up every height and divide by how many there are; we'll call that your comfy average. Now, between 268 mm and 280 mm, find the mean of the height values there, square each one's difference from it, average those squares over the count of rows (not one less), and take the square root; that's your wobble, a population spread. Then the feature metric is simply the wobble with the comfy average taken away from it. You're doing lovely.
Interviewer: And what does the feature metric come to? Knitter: -217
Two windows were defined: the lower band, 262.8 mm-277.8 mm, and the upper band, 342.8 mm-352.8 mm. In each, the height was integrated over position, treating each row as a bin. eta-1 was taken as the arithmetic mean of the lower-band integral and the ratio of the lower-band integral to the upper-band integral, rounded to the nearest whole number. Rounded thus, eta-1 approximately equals 1408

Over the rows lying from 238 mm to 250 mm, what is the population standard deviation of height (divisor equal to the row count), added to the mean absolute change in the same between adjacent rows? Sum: 10.0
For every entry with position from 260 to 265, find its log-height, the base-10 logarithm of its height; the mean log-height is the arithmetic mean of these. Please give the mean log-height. 2.28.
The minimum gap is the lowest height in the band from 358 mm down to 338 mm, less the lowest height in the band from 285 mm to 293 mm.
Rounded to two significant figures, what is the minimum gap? 19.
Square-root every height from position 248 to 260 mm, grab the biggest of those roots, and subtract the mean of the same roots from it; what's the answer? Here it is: 0.18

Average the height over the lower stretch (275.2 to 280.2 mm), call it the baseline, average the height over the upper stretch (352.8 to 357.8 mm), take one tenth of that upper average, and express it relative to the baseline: 0.117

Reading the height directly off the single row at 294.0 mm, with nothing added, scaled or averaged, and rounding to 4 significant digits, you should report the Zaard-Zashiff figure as 200.1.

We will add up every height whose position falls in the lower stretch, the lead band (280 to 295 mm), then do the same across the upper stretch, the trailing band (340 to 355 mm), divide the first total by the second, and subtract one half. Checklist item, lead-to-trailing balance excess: 0.37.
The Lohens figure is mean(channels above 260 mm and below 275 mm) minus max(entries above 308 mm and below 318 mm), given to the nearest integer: 10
